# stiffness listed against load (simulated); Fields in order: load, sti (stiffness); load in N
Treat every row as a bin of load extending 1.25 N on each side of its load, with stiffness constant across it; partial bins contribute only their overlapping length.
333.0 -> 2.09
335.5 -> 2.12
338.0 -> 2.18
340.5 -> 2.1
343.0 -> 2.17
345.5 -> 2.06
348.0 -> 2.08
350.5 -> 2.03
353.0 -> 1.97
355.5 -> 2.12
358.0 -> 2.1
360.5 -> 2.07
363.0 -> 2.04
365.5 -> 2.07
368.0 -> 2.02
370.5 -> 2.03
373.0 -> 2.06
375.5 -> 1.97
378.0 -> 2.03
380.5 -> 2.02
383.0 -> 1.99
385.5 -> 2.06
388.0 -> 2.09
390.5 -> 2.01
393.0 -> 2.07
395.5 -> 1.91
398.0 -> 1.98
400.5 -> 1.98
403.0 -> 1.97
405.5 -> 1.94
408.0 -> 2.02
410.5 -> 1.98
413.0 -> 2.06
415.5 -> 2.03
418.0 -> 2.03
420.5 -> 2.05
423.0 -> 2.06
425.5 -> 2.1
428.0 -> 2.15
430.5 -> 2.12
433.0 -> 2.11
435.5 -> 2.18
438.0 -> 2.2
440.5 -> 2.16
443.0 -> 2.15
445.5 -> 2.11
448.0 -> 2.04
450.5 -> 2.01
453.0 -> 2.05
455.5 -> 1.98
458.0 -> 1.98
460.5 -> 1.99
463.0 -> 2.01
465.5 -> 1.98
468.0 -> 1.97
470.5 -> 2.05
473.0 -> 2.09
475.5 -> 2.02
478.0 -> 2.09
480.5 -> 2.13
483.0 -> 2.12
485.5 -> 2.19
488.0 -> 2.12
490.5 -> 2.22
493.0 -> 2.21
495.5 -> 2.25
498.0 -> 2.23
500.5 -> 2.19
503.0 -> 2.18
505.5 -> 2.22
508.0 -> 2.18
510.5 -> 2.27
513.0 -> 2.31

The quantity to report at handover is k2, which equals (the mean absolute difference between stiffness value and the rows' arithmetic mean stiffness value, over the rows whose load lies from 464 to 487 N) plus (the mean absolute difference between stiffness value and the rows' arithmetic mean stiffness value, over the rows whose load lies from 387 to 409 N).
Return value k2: 0.104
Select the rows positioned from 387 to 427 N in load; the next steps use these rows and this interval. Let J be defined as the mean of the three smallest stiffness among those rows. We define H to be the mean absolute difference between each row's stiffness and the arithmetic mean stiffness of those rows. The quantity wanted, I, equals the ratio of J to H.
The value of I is 44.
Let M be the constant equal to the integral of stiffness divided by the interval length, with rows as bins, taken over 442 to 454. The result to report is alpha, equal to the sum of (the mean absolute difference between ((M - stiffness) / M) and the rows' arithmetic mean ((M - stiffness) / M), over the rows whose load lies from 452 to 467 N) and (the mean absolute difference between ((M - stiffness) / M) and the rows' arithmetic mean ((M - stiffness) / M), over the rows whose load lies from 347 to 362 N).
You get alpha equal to 0.030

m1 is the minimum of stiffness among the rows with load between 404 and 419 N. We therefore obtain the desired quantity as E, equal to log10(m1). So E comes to 0.288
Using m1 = 1.94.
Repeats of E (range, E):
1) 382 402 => 0.281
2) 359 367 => 0.310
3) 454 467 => 0.297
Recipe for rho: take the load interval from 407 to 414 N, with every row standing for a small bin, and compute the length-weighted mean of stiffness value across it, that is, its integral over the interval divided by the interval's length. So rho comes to 2.02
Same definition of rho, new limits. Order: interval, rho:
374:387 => 2.02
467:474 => 2.04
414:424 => 2.04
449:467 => 2.00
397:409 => 1.98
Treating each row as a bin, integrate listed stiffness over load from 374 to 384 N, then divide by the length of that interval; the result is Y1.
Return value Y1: 2.00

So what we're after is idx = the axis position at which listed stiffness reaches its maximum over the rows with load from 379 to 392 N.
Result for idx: 388.0 N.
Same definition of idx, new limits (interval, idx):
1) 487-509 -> 495.5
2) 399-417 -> 413.0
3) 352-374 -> 355.5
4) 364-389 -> 388.0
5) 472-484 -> 480.5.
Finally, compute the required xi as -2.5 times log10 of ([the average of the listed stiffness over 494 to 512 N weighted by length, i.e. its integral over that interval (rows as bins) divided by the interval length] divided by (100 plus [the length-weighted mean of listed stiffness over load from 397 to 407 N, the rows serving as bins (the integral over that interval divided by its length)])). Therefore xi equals 4.16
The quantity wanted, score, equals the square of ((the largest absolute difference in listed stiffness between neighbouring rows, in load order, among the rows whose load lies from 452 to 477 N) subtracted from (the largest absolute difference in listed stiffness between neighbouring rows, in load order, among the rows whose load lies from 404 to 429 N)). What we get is 0.000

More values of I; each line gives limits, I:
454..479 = 53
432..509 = 26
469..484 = 64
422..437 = 70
